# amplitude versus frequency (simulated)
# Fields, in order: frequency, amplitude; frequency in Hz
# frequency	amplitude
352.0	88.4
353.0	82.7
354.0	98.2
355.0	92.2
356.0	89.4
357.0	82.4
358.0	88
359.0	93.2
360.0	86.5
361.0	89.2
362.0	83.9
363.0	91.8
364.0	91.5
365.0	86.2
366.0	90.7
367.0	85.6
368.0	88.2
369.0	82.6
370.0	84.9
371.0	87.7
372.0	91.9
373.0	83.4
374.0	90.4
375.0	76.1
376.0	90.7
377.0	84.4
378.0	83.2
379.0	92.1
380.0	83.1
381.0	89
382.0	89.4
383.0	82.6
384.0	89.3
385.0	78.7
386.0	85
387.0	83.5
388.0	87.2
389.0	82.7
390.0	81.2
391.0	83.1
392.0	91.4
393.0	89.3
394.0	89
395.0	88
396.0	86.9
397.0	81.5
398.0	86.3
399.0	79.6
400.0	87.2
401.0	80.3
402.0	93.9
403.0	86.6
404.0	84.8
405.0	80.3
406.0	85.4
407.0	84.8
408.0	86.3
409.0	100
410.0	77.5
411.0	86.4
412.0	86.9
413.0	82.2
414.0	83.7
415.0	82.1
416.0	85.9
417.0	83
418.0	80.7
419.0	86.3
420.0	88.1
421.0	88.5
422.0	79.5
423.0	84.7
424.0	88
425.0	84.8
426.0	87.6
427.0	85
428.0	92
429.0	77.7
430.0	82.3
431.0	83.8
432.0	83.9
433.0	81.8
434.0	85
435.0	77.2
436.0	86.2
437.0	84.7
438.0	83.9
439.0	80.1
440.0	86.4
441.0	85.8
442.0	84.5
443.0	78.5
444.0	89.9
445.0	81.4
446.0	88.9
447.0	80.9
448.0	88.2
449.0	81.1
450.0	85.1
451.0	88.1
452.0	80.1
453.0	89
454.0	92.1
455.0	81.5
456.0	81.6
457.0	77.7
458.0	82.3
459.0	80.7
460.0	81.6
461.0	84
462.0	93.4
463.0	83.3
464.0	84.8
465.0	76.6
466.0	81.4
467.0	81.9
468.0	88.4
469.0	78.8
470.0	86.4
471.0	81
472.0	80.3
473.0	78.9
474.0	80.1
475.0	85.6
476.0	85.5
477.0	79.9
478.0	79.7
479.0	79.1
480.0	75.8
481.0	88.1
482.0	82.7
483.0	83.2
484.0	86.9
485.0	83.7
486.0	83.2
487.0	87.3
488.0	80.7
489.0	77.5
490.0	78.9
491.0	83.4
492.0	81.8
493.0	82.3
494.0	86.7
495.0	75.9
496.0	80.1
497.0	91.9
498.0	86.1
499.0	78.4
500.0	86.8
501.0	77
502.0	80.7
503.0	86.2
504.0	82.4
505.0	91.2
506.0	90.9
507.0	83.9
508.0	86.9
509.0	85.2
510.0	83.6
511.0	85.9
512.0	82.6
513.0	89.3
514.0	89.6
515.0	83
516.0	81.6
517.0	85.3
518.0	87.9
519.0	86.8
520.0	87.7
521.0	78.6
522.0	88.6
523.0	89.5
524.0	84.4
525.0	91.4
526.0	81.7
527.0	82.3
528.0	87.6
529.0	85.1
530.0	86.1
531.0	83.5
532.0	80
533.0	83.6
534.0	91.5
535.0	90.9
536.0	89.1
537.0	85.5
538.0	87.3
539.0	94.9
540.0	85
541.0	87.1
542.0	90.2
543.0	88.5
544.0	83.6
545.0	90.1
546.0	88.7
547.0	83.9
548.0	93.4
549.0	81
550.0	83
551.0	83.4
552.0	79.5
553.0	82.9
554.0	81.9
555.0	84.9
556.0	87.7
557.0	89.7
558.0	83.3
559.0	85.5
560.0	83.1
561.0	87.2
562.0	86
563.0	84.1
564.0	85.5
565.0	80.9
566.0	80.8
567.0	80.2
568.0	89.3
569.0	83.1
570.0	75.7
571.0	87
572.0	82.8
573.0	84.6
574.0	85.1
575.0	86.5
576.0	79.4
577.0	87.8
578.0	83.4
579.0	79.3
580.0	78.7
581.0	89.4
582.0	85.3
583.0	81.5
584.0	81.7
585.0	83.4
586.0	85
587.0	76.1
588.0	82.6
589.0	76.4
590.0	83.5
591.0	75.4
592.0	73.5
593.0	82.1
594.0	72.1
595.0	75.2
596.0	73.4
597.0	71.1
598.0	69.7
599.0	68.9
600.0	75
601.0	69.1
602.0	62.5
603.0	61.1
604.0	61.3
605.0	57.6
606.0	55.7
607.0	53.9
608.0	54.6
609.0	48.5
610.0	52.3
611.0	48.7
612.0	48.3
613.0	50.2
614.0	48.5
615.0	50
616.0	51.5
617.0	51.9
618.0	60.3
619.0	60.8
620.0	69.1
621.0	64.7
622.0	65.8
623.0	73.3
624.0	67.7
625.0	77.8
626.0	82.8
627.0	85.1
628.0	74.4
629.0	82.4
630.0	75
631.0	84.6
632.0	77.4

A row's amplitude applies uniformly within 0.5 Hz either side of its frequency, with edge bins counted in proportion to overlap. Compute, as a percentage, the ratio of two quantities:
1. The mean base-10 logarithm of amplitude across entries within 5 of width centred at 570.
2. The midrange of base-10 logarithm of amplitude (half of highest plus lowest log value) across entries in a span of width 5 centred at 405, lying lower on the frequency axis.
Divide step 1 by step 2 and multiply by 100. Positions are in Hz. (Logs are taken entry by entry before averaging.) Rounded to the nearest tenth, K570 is 100.0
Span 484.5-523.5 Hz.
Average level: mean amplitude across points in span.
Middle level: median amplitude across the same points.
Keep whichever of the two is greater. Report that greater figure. 84.3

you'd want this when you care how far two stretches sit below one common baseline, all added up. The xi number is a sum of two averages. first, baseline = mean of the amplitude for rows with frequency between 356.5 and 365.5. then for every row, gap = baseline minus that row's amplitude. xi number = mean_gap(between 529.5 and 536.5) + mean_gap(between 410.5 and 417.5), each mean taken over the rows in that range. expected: 5.5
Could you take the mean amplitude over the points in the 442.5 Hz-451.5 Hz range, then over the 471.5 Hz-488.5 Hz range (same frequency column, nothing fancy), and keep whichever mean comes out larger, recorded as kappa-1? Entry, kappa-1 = 84.7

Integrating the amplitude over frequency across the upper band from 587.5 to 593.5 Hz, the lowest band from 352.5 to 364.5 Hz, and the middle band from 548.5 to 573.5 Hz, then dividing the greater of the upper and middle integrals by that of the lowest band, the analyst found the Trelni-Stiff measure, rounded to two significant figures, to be 2.0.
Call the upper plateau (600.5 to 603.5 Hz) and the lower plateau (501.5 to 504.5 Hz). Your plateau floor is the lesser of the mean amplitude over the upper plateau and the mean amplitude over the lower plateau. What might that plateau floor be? 64.2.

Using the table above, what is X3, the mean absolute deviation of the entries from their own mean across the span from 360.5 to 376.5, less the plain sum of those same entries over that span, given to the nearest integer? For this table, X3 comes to -1391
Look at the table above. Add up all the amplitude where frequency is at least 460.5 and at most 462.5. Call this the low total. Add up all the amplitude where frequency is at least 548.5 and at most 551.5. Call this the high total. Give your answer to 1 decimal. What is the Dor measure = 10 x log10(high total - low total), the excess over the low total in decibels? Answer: 18.5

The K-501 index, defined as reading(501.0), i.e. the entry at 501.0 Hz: 77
